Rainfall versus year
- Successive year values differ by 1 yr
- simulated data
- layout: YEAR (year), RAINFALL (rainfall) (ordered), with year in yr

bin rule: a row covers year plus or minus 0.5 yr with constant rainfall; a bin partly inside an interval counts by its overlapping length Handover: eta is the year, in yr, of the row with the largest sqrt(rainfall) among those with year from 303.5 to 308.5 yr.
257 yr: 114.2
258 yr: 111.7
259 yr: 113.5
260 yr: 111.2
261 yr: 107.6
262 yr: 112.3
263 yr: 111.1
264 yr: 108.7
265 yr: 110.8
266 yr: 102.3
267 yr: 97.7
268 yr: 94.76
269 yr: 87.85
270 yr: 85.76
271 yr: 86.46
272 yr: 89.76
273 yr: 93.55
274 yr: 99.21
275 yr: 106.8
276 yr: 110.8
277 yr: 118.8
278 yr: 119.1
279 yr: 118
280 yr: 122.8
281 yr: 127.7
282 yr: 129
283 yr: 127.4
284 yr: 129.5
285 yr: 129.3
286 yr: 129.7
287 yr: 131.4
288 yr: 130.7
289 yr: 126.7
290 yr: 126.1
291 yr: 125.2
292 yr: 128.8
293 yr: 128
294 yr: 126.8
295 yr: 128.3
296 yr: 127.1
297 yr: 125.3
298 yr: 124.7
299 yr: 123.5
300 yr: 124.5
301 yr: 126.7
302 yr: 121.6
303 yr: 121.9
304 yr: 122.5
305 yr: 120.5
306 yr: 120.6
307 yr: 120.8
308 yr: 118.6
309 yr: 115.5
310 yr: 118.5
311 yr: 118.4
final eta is 304 yr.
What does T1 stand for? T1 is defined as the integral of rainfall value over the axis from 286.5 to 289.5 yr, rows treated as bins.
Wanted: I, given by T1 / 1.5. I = 259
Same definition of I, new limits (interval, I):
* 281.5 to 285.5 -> 343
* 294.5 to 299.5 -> 419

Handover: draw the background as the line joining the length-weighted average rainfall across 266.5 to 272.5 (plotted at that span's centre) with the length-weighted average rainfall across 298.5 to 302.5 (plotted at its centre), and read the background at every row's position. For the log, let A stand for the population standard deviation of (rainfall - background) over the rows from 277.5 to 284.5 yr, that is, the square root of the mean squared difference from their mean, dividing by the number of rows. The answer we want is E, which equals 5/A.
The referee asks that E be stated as 1.9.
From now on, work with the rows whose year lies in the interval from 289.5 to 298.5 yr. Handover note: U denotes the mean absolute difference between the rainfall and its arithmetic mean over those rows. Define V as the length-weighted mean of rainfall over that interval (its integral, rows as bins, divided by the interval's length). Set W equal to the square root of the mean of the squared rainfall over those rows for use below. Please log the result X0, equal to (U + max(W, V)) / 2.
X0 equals 64.0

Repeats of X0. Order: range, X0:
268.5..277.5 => 54.2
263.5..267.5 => 54.9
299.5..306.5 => 62.2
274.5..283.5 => 63.1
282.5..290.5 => 65.2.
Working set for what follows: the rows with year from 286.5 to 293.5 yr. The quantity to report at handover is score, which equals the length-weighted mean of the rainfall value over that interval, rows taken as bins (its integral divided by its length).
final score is 128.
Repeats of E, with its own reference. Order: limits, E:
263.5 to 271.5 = 0.4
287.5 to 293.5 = 1.7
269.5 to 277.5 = 0.6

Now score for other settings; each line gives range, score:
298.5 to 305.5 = 123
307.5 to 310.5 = 118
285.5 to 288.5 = 131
